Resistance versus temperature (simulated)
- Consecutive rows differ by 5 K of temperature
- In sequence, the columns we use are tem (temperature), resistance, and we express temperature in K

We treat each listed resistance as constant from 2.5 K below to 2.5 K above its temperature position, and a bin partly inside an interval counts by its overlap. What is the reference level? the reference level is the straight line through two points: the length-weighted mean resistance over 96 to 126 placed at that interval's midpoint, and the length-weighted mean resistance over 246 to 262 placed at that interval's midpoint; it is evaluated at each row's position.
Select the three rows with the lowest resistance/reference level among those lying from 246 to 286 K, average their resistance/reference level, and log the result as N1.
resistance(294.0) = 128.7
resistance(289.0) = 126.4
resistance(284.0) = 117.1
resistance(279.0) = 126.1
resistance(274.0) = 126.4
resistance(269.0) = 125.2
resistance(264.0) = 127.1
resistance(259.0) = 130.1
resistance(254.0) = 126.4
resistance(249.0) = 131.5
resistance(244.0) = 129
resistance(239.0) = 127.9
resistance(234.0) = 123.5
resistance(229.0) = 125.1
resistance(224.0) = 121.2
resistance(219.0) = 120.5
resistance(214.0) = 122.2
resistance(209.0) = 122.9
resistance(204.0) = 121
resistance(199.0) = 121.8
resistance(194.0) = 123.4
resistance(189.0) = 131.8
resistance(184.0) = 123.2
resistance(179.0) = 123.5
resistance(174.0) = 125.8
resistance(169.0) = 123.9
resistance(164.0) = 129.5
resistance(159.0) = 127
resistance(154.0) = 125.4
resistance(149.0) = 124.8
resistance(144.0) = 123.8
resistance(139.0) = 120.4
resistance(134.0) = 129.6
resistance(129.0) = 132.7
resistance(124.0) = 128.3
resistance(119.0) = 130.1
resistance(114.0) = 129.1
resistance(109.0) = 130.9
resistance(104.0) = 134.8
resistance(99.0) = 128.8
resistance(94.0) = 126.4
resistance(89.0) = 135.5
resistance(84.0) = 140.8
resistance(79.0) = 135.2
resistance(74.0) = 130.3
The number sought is 0.951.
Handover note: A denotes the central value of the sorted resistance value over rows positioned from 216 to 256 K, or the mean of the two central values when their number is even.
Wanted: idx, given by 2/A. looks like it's 0.0159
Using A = 126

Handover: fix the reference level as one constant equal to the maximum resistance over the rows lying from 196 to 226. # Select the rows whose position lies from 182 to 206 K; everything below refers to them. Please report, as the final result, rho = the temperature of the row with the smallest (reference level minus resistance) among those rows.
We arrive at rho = 189.0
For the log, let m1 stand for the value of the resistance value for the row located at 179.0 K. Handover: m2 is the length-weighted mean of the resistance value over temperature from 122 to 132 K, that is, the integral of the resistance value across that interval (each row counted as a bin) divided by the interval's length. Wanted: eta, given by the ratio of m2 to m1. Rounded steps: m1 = 123.5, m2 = 131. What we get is 1.06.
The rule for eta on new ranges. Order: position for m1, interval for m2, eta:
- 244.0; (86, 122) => 1.01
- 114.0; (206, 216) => 0.95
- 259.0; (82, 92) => 1.06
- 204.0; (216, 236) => 1.01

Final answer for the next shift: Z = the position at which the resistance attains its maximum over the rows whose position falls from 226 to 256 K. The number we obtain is 249.0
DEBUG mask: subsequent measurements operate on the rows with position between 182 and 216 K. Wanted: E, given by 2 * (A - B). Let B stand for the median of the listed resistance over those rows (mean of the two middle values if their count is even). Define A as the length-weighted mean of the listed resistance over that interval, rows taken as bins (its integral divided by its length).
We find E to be 1.8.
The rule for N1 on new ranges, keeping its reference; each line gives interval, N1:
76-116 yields 0.983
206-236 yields 0.937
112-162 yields 0.946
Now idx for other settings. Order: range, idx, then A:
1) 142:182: 0.0160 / 125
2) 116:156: 0.0158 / 127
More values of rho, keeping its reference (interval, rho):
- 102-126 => 104.0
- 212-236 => 229.0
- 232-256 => 249.0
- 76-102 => 84.0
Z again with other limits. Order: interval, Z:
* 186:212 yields 189.0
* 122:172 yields 129.0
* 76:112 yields 84.0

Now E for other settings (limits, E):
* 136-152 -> -1.0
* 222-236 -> -0.3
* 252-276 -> 1.3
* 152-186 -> 0.2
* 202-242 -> 1.2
